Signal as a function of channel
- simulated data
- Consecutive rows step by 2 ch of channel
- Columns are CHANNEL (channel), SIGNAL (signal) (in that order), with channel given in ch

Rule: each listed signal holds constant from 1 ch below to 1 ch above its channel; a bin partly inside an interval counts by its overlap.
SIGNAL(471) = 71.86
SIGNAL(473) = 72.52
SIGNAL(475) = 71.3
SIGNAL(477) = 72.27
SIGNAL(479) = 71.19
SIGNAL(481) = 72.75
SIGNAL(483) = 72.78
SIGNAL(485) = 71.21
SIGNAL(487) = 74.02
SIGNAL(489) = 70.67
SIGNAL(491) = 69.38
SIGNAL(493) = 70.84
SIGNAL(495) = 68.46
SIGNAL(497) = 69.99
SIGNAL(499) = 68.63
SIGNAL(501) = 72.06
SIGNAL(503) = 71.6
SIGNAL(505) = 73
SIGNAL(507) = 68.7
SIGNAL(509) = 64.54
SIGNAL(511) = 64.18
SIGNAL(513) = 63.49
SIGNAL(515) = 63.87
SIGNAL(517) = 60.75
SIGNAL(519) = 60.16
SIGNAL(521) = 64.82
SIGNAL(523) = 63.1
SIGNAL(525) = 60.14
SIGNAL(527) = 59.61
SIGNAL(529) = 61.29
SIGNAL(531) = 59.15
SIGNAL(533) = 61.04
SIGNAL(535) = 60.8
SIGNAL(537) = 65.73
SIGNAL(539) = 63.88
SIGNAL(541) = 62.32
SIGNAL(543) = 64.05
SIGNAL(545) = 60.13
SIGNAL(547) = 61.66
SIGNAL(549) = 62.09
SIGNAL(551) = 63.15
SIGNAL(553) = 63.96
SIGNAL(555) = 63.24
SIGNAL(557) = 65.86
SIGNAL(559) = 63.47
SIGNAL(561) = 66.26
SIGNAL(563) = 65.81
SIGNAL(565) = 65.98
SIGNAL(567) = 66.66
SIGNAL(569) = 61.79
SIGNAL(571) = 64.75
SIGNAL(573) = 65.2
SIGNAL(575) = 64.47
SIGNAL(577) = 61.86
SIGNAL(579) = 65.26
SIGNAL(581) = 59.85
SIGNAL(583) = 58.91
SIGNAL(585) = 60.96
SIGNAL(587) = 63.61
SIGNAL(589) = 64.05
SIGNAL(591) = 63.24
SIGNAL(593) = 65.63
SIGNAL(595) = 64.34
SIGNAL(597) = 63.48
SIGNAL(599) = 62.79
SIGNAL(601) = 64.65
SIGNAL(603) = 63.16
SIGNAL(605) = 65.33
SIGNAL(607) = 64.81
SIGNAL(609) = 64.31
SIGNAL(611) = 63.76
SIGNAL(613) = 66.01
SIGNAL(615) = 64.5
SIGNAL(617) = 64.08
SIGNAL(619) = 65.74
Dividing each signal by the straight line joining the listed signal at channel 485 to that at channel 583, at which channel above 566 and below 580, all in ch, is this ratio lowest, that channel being 569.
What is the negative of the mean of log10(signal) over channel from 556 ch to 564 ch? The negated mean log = -1.82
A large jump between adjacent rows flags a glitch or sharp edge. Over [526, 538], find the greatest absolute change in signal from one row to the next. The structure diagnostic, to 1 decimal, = 4.9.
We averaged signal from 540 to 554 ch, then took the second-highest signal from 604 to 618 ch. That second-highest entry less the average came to 3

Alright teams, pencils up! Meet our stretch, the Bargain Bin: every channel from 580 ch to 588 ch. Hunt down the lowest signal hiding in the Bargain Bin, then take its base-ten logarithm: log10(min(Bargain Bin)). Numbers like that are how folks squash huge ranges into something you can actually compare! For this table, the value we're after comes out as 1.770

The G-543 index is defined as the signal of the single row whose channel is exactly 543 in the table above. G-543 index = 64.05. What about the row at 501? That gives 72.06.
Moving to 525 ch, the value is 60.14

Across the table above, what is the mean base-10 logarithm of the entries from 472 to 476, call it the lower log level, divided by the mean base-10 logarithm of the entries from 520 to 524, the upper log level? 1.028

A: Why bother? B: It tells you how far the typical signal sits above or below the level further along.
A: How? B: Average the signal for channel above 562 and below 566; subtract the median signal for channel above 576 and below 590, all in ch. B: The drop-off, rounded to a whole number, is 4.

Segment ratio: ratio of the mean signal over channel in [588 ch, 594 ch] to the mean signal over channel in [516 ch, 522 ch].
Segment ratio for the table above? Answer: 1.04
